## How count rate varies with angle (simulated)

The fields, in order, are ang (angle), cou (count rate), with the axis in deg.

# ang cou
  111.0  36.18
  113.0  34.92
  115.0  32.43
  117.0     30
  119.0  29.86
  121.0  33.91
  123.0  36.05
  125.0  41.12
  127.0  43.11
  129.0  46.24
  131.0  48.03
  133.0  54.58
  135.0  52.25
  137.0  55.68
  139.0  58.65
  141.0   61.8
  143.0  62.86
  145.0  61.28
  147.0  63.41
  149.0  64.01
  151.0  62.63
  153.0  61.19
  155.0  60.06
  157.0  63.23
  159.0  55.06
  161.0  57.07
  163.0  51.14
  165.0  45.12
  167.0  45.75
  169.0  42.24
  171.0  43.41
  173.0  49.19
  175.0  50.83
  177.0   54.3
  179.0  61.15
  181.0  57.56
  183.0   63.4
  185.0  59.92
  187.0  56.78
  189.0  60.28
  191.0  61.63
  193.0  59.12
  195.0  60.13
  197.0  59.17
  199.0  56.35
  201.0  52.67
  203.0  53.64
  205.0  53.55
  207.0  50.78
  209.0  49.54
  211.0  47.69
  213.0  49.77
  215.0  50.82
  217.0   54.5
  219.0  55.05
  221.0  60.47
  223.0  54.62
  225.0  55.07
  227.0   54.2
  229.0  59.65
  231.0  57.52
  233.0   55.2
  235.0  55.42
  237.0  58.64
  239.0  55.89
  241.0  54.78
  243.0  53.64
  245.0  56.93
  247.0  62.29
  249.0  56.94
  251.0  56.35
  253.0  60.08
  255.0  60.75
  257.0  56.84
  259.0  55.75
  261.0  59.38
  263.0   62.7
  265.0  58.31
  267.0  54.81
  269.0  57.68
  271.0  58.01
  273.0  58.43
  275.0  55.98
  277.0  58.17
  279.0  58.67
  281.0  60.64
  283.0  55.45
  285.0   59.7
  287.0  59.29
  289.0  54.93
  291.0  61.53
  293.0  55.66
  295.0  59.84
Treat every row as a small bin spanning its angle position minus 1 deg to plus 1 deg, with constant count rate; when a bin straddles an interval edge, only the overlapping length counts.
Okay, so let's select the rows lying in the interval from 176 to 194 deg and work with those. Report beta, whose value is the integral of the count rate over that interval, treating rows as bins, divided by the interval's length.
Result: 59.3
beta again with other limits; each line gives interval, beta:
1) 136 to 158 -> 61.3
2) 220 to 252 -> 56.7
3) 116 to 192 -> 52.8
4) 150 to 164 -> 58.6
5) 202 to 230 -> 53.5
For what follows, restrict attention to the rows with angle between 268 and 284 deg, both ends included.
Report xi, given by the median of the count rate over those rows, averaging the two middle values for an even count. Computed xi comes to 58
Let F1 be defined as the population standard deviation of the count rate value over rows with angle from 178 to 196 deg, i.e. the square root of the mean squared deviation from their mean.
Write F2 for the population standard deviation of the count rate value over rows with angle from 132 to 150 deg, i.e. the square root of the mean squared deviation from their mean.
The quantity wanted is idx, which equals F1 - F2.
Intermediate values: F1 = 1.9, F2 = 4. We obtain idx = -2.1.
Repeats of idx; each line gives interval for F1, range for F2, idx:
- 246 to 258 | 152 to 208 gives -3.7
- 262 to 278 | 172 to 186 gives -2.8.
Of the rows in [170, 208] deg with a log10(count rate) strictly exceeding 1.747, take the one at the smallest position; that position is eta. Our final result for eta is 179.0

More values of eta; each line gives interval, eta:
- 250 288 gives 251.0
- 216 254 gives 221.0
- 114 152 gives 139.0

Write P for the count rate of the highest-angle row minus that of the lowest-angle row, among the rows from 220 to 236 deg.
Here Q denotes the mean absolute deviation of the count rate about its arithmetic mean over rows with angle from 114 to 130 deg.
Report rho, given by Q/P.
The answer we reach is -1.0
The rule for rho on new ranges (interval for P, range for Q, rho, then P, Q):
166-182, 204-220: 0.2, 12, 2.2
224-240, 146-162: 3.1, 1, 2.6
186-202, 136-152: -0.5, -4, 2.1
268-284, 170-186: -2.5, -2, 5.5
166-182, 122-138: 0.5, 12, 5.5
